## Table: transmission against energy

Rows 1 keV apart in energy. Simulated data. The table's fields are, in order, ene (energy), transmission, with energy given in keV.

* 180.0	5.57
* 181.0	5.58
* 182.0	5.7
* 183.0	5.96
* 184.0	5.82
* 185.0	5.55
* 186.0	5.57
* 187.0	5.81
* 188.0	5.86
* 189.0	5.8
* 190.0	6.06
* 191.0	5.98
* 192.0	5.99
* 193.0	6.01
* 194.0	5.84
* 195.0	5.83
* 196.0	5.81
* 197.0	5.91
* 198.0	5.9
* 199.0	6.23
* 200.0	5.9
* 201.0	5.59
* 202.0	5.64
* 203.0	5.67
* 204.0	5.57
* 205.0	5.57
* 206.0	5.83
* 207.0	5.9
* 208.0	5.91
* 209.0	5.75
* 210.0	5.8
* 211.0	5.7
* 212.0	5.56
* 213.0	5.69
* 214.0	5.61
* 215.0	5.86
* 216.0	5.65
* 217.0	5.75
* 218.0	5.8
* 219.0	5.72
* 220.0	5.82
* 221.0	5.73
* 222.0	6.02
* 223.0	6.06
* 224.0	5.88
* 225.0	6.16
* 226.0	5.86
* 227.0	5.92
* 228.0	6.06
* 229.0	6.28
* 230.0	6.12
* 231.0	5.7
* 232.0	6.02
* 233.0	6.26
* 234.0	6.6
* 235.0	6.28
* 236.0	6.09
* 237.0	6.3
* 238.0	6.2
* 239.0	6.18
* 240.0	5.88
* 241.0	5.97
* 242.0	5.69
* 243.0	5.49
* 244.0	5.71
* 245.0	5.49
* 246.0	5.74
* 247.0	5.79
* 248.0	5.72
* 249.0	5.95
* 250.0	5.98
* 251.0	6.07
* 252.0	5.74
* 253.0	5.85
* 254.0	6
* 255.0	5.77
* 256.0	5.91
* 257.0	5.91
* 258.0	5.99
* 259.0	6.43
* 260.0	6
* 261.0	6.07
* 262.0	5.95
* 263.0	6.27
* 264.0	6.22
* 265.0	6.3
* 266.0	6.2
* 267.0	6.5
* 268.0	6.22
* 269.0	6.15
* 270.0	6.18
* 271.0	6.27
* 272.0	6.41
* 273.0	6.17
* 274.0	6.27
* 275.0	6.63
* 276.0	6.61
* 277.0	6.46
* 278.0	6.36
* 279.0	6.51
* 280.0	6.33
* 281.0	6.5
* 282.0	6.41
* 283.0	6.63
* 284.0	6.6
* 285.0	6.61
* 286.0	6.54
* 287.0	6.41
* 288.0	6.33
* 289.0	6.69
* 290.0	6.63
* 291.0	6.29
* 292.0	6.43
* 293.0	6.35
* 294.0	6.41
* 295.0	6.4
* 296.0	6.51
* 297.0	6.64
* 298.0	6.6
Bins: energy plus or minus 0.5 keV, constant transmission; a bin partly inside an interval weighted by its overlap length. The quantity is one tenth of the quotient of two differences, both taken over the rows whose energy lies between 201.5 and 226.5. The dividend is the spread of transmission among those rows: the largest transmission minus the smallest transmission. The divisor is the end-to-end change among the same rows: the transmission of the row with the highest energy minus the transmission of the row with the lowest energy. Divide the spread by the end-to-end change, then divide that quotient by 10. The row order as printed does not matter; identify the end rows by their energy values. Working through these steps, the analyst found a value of 0.27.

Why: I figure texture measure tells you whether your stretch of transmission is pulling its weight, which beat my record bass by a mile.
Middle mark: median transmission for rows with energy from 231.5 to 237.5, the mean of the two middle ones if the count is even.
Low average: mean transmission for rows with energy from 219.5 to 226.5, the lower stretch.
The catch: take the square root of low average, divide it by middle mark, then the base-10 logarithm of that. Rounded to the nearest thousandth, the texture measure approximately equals -0.411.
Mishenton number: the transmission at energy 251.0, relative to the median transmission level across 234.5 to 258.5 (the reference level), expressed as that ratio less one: 0.027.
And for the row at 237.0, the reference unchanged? 0.066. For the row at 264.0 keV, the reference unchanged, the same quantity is 0.052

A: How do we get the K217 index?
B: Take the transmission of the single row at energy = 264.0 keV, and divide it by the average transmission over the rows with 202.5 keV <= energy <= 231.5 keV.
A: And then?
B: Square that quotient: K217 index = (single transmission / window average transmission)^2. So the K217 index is 1.14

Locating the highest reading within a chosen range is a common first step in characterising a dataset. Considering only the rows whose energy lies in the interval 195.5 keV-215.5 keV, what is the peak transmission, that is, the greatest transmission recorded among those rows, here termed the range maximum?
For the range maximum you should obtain 6.23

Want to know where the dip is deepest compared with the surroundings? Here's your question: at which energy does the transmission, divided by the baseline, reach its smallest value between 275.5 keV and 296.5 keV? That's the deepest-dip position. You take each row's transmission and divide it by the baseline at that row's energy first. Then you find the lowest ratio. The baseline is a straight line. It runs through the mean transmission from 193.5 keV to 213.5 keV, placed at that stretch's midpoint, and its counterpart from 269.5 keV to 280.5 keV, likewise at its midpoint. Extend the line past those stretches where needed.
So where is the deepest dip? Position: 291.0 keV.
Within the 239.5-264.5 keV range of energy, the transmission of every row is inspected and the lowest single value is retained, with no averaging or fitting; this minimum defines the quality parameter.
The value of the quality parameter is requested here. 5.49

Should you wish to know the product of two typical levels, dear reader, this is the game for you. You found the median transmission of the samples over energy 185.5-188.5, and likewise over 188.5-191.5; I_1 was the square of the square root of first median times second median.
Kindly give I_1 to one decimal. 34.7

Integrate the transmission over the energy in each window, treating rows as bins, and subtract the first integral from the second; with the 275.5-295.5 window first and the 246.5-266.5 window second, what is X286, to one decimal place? -9.4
